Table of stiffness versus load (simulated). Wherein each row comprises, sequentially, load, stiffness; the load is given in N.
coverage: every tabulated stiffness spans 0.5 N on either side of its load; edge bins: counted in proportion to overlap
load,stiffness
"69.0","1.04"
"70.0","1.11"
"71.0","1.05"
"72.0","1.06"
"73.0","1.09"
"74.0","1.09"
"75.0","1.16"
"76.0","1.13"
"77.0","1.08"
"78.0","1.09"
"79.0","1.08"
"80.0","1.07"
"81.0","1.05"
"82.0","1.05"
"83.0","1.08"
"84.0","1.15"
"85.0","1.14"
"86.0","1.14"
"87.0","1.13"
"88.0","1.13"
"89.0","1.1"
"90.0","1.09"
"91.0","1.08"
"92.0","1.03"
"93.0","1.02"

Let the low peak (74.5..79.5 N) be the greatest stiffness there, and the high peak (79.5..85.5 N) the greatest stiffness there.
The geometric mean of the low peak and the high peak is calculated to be 1.15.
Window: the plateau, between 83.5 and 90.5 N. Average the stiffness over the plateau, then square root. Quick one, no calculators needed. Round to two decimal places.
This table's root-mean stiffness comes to 1.06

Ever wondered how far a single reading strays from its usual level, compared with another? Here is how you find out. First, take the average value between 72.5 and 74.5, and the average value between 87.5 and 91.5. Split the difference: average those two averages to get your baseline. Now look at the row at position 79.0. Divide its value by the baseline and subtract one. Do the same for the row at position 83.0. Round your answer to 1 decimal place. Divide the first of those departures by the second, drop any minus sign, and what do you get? 1.0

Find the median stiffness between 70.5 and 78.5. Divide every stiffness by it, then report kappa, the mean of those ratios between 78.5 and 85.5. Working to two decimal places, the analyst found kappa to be 1.00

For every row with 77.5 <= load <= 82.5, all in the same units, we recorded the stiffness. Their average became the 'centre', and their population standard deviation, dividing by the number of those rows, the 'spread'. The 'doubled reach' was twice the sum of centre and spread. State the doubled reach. 2.17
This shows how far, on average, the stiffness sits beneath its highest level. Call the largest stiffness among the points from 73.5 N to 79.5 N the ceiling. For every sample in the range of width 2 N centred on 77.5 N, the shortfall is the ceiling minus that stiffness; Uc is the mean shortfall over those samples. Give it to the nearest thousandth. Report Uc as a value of 0.075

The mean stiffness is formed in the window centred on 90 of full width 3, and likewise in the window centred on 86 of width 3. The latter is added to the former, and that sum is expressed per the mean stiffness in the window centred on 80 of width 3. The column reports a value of 2.09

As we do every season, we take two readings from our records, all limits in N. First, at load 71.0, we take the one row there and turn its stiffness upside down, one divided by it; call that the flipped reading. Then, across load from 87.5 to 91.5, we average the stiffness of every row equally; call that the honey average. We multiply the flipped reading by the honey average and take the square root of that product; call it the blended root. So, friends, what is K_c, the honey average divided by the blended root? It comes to 1.07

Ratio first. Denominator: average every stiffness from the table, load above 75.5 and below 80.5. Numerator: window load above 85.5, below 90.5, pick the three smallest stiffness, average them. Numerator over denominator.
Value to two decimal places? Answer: 1.02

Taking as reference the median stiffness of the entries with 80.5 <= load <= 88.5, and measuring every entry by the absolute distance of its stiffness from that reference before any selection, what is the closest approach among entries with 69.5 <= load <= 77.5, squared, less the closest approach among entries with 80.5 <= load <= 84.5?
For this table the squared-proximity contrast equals -0.020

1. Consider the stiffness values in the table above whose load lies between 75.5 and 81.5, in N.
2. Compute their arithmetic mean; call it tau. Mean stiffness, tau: 1.08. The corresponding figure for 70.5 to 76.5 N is 1.10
